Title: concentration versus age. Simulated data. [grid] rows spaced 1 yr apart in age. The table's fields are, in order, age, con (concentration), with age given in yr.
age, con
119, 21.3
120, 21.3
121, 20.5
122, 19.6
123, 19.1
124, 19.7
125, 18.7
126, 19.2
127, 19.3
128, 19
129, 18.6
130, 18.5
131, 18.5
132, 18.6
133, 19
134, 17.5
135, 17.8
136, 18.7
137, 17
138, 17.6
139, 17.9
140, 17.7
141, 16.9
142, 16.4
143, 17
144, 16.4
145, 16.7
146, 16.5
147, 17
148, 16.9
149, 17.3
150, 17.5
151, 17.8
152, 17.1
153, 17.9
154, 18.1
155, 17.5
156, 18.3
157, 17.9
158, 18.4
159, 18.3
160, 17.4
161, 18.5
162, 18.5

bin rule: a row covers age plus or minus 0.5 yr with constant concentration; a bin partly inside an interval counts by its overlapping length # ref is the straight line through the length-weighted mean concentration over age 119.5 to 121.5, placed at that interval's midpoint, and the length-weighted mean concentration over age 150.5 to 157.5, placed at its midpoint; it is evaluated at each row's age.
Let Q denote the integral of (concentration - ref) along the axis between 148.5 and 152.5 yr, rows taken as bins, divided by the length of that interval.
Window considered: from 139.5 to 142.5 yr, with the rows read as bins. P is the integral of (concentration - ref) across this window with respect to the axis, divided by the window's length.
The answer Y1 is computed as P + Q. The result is -2.7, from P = -2.0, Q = -0.7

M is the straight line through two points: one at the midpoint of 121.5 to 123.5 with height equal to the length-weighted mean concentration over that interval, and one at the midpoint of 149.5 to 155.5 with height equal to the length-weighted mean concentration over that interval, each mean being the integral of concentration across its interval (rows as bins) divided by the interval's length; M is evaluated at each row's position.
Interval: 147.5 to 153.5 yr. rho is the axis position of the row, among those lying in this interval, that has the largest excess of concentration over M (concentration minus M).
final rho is 153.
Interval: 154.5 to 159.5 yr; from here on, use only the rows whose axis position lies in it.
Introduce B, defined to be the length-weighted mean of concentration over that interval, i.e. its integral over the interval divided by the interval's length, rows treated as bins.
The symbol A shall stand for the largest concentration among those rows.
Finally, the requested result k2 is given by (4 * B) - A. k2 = 53.9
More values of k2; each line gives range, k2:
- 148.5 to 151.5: 52.3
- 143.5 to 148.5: 49.8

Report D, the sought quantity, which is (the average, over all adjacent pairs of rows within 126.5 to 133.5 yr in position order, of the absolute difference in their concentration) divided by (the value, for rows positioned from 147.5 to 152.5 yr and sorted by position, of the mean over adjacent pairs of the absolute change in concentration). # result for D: 0.54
